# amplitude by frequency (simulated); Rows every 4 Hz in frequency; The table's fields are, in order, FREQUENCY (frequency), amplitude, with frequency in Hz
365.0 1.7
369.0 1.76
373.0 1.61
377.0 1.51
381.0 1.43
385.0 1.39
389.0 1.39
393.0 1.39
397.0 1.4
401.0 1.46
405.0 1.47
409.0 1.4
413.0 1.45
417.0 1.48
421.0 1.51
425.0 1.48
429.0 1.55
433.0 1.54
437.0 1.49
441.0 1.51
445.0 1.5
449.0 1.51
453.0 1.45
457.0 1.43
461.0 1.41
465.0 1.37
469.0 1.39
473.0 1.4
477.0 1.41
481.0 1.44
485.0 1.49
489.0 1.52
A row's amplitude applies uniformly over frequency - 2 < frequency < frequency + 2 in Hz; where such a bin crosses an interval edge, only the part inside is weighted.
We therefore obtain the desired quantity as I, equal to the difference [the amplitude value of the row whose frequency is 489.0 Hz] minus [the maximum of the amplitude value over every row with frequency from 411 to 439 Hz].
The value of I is -0.03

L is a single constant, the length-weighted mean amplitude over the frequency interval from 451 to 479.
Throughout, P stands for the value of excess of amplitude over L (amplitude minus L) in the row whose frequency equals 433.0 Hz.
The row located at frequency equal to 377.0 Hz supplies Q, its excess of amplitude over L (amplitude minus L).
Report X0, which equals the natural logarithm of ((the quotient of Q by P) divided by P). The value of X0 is 2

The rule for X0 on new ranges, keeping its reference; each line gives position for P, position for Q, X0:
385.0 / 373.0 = 6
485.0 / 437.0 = 3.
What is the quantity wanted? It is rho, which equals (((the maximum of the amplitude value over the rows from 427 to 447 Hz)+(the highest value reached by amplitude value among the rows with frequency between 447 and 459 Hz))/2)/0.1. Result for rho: 15.3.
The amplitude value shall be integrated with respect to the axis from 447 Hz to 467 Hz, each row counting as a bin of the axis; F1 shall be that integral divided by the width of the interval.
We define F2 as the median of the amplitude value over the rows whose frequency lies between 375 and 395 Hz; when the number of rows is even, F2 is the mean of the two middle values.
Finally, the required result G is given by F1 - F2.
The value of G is 0.04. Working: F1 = 1.43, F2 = 1.39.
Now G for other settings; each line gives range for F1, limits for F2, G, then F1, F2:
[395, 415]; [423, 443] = -0.07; 1.44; 1.51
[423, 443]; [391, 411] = 0.11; 1.51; 1.40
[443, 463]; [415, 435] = -0.05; 1.46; 1.51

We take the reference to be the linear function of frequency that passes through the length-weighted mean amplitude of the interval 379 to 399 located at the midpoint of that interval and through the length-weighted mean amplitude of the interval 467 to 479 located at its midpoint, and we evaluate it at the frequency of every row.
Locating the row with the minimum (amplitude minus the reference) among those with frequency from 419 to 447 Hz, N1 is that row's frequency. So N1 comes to 425.0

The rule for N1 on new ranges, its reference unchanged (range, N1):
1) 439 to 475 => 465.0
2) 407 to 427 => 409.0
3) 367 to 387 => 385.0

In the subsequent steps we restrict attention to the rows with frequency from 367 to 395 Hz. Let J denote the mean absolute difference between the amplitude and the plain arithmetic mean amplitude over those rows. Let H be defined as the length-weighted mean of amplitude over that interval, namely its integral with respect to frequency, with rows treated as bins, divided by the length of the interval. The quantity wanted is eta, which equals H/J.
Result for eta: 13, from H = 1.497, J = 0.111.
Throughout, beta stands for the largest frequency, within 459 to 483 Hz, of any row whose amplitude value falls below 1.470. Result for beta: 481.0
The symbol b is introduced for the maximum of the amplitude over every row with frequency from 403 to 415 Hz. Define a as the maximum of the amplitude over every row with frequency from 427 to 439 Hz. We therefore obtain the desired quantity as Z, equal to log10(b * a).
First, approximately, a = 1.55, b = 1.47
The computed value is 0.358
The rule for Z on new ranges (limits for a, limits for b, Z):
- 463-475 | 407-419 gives 0.316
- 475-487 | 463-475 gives 0.319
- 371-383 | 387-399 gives 0.353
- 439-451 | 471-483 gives 0.337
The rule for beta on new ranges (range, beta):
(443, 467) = 465.0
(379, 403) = 401.0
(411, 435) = 413.0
